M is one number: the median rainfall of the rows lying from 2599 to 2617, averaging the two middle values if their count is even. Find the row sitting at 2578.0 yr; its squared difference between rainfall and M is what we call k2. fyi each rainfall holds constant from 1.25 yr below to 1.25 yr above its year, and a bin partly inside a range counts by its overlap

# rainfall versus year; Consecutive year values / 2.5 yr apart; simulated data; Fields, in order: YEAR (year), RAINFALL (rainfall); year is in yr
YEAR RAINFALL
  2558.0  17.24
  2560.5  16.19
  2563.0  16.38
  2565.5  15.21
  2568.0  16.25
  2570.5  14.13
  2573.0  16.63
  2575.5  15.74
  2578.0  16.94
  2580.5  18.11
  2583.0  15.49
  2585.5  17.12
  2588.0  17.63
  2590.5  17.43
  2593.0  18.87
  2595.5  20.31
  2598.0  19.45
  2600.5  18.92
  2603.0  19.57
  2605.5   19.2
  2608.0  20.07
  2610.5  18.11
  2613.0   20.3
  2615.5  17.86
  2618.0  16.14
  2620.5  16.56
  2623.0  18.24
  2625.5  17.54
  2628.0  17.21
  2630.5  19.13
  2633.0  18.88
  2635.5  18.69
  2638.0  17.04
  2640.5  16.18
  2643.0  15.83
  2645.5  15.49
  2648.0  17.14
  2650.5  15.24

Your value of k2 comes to 5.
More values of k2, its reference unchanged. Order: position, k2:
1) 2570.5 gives 26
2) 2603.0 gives 0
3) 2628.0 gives 4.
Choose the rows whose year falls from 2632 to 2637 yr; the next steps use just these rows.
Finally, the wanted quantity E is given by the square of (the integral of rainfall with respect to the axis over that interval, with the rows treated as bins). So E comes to 8736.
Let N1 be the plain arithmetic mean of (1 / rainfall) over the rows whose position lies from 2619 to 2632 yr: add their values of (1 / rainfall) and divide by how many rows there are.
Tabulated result 0.057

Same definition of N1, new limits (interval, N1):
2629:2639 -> 0.054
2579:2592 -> 0.058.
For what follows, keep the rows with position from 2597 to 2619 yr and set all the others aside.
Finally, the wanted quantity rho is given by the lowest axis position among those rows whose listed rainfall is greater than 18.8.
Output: 2598.0 yr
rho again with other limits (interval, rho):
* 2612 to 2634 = 2613.0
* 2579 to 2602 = 2593.0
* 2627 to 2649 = 2630.5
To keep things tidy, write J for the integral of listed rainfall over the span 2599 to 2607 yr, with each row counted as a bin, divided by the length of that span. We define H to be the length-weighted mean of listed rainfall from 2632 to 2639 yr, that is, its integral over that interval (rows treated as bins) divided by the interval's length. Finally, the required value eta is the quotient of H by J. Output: 0.95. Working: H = 18.2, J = 19.3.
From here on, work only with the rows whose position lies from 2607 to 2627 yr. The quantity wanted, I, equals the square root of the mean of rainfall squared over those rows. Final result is 18.2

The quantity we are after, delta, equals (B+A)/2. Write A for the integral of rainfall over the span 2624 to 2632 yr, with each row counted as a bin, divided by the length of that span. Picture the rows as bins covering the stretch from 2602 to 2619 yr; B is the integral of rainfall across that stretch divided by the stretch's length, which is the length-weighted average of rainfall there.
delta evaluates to 18.39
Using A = 18.0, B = 18.8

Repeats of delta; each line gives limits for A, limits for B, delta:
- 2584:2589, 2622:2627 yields 17.55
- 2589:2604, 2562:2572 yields 17.28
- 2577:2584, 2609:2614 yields 18.04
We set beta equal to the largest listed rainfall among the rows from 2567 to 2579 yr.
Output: 16.94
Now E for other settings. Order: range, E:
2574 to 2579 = 6662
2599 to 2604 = 9253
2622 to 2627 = 7955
